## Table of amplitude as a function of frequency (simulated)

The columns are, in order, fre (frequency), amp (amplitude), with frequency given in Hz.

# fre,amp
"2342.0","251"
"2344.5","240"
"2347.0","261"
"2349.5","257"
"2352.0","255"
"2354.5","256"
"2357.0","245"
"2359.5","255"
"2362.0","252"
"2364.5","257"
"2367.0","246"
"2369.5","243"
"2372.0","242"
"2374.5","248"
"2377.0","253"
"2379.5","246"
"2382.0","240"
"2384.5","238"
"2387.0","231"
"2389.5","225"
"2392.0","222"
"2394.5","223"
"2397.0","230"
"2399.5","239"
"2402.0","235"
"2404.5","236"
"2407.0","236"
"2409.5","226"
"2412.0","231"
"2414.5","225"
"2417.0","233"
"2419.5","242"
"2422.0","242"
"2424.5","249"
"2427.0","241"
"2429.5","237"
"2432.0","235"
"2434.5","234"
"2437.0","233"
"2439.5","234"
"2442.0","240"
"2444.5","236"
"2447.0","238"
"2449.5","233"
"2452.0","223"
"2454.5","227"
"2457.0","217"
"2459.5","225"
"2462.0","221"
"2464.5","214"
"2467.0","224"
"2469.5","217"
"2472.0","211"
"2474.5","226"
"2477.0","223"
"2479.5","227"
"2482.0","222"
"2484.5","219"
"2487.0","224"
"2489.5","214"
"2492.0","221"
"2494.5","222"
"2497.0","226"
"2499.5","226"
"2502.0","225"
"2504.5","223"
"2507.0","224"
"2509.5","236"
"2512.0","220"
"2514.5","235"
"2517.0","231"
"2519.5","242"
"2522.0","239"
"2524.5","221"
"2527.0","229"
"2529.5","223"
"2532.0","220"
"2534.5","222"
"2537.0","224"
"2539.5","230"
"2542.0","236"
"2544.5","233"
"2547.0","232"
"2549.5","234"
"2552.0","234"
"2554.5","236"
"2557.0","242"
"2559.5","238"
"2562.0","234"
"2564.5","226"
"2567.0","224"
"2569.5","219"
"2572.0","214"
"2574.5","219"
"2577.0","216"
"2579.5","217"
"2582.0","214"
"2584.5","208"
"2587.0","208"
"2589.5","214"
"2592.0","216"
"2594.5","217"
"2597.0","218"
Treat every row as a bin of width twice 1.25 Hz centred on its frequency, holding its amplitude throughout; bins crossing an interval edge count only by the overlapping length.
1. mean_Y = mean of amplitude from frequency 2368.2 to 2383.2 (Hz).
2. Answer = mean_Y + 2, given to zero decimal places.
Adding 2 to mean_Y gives 247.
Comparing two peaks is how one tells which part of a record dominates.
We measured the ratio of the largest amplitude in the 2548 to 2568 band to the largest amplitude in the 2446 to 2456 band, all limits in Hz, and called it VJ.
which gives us 1.02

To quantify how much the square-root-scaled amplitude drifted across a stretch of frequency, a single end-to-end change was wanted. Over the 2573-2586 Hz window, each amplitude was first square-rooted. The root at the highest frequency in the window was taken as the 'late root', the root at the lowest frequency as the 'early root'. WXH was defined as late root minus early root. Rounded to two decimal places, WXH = -0.38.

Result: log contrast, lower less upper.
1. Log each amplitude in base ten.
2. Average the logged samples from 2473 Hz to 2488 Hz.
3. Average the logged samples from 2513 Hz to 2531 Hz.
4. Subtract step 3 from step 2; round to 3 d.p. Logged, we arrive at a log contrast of -0.015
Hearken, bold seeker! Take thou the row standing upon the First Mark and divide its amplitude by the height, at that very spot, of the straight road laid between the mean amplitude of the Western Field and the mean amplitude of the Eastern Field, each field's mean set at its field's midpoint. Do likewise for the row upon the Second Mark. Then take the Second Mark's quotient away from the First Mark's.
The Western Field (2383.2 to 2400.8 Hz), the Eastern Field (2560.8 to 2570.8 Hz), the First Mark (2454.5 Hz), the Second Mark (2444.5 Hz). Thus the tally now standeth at -0.038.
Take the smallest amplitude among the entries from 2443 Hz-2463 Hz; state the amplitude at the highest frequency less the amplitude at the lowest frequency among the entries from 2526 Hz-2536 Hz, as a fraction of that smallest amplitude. -0.032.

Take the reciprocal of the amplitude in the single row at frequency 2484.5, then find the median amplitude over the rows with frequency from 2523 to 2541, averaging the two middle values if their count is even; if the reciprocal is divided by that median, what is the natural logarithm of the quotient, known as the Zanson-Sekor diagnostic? -10.8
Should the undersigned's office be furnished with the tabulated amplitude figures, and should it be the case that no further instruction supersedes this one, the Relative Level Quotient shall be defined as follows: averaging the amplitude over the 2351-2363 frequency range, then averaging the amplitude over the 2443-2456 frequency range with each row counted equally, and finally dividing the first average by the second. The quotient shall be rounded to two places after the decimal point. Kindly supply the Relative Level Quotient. 1.09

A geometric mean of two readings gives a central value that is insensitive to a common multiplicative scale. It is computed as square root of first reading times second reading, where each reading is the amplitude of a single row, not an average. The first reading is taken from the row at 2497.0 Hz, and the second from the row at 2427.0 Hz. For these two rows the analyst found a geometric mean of 233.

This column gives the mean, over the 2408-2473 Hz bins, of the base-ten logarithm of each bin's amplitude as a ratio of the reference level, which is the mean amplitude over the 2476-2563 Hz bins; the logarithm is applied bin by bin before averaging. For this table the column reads 0.004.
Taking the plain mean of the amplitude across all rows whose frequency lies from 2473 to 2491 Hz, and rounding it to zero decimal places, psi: 222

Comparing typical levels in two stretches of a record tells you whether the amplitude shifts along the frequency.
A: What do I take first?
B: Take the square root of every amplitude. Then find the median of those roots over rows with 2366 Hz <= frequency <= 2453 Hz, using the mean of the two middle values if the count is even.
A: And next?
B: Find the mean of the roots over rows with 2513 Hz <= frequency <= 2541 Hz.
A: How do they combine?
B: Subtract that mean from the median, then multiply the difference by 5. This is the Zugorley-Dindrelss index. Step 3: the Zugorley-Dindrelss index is 1.2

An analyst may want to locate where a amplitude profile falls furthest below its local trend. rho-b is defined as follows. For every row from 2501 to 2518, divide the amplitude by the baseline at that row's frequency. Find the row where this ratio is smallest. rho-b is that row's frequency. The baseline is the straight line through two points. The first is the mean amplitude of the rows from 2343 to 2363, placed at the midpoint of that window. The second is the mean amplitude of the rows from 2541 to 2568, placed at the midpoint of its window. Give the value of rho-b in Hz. 2512.0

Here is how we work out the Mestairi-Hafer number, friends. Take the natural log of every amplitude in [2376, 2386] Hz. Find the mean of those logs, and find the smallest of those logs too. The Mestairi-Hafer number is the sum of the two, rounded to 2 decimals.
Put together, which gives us 10.97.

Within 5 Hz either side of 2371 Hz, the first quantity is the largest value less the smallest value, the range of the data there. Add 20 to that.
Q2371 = 26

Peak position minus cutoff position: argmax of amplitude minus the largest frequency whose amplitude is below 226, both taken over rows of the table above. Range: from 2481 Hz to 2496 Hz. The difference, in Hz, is -7.5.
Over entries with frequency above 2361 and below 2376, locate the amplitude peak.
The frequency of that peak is 2364.5 Hz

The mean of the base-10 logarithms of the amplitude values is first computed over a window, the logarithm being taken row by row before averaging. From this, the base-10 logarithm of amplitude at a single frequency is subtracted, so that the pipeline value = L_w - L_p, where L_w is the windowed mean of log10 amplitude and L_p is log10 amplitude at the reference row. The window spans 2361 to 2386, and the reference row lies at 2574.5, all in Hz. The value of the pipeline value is 0.05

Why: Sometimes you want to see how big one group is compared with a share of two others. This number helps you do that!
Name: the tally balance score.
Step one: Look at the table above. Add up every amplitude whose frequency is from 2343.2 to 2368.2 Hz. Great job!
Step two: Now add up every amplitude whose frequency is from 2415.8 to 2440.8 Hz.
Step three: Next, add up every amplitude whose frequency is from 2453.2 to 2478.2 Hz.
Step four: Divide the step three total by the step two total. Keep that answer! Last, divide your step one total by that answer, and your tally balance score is 2724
